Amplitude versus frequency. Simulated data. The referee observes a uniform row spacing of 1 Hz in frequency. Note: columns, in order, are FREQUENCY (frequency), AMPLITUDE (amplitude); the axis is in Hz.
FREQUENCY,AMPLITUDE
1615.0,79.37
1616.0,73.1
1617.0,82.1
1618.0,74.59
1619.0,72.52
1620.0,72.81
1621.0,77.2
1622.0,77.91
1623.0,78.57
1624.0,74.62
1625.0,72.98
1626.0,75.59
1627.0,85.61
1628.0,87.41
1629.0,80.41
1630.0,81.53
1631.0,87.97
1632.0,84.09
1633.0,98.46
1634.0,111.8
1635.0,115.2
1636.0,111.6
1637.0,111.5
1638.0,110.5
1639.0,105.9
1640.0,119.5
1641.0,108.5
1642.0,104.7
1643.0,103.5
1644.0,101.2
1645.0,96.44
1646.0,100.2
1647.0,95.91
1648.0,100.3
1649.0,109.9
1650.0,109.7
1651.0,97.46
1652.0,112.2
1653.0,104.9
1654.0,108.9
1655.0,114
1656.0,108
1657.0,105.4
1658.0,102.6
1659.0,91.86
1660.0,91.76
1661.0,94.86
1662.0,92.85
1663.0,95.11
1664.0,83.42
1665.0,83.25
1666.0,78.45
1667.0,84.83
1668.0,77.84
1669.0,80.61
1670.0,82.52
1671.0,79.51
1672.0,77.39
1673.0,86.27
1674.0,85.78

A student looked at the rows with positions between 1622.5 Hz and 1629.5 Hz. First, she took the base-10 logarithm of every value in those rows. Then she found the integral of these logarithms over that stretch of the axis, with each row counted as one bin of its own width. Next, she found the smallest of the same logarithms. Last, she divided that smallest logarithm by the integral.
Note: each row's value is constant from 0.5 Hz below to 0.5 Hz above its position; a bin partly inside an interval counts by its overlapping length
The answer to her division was 0.14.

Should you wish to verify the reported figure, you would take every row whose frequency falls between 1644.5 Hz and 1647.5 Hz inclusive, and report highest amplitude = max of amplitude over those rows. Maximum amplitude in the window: 100.2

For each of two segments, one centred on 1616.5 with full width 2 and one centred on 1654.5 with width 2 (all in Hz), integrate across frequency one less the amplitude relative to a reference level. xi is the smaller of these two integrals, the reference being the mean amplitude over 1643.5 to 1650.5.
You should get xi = -0.19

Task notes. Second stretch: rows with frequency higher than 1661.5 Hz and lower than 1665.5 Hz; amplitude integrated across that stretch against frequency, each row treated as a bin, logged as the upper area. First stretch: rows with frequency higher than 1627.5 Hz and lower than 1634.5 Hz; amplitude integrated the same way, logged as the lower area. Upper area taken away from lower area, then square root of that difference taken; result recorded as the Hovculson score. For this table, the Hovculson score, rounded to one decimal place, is 16.6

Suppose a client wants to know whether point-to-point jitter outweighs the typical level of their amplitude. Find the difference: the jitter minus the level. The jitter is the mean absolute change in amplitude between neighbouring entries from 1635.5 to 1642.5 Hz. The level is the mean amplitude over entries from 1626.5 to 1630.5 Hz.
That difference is -78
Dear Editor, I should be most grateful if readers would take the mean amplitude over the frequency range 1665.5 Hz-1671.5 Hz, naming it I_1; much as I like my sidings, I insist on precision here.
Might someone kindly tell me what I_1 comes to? 81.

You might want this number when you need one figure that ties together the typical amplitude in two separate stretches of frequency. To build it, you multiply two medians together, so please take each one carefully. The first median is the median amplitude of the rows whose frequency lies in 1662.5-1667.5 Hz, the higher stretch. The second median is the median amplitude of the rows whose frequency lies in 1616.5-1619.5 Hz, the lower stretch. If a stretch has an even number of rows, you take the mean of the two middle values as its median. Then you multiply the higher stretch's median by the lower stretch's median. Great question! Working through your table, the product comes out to 6222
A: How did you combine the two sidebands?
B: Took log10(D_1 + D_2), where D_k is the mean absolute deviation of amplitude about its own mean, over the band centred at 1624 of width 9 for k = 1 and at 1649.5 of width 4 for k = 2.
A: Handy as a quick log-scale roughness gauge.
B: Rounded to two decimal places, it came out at 0.97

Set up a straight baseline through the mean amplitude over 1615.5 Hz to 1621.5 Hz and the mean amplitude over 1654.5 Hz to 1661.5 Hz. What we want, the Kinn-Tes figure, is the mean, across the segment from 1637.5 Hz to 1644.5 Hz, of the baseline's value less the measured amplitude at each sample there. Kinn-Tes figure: -18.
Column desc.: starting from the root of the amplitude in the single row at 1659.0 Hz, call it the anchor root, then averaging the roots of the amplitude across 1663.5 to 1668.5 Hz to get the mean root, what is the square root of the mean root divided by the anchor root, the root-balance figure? 0.97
